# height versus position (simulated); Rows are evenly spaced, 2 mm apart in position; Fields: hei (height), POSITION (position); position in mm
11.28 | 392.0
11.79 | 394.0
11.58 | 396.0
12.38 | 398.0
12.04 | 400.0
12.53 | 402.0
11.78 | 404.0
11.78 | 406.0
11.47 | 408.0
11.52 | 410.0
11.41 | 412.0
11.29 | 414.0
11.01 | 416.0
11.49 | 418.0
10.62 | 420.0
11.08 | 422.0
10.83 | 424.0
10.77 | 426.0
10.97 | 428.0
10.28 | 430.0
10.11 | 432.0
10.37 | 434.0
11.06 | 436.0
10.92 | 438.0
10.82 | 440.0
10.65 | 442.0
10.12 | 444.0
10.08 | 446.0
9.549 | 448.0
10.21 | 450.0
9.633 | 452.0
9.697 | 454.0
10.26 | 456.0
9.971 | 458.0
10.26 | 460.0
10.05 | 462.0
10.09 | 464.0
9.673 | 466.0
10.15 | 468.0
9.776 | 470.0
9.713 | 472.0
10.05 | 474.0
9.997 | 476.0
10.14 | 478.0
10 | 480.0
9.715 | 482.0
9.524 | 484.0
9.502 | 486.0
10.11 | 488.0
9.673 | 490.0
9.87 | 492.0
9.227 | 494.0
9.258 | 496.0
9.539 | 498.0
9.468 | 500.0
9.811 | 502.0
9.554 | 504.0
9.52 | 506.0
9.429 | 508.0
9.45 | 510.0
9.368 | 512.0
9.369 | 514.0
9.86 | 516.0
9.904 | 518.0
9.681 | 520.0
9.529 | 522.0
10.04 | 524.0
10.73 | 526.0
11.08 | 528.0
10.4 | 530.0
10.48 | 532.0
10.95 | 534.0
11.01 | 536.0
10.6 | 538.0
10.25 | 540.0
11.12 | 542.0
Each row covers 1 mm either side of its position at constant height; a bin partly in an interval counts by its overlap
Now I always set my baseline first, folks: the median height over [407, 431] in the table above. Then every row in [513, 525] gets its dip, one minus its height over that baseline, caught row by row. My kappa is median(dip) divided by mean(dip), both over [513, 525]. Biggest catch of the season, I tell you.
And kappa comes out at 0.97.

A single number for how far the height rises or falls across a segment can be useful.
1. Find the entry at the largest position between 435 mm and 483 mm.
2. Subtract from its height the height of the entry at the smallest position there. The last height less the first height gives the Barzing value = -1.3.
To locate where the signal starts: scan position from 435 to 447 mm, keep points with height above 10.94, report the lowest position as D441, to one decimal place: 436.0 mm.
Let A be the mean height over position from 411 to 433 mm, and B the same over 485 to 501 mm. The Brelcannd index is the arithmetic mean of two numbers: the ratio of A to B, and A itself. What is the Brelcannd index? 6.02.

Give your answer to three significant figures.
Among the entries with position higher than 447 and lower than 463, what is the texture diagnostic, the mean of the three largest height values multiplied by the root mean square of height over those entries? 102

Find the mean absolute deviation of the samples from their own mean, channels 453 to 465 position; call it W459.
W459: 0.15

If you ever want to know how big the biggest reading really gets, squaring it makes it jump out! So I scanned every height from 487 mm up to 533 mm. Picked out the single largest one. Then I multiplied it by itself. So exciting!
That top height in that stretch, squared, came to 123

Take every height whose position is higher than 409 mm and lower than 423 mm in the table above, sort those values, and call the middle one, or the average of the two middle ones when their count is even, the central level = 11.3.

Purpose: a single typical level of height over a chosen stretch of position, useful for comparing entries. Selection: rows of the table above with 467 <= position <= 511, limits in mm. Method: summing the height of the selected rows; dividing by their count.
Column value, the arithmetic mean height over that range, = 9.7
